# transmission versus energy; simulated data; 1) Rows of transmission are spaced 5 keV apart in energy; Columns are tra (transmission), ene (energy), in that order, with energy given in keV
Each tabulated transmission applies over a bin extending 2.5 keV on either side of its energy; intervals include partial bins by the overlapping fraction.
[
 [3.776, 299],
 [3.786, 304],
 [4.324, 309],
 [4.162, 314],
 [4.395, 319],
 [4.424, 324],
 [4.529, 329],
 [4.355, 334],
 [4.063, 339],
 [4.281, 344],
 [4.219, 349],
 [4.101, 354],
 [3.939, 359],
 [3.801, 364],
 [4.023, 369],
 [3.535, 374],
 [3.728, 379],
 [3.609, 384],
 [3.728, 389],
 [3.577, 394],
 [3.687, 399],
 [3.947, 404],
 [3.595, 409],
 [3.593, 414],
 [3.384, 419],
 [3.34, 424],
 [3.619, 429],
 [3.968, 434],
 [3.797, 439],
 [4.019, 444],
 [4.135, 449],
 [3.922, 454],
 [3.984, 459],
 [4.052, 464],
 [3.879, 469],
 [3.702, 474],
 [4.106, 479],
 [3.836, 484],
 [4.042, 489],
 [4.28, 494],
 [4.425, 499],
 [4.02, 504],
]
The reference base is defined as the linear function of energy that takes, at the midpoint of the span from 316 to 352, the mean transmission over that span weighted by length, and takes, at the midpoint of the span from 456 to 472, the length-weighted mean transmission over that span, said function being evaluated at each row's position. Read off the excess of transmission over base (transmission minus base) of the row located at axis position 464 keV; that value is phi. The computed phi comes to 0.09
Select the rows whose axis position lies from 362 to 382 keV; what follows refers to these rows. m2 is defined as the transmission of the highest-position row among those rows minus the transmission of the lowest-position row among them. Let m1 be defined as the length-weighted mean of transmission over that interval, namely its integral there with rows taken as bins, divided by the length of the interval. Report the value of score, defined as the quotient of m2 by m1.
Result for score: -0.02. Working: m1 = 3.77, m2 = -0.1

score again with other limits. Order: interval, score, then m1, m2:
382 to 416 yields 0.00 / 3.68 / 0.0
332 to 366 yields -0.13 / 4.11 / -0.6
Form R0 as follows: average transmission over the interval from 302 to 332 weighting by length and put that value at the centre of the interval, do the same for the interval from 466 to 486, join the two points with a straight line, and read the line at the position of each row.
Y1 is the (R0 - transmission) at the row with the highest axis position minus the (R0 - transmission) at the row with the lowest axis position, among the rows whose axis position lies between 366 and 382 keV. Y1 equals 0.3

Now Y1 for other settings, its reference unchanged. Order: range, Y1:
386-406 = -0.3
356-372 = -0.1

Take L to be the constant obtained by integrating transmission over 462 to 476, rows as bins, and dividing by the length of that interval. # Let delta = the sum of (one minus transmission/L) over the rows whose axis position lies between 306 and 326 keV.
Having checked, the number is -0.46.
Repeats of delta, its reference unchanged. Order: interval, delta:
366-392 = 0.20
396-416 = 0.18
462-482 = -0.06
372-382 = 0.13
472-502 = -0.29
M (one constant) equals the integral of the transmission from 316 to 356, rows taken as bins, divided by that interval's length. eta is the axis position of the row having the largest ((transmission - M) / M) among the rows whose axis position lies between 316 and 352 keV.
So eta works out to 329 keV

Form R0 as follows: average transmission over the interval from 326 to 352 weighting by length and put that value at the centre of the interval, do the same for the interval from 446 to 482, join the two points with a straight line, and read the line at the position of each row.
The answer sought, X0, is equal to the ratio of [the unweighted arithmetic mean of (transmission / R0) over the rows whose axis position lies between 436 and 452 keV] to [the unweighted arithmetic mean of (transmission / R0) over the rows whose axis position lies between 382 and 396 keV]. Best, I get 1.13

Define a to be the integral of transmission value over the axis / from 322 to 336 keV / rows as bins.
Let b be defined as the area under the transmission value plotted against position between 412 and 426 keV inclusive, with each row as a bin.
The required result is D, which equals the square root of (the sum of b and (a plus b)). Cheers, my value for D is 12.6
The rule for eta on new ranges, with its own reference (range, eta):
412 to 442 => 434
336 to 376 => 344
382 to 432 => 404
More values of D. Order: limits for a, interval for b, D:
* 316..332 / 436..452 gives 14.1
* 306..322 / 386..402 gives 13.6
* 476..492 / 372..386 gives 12.9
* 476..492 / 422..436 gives 12.9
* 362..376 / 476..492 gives 13.5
